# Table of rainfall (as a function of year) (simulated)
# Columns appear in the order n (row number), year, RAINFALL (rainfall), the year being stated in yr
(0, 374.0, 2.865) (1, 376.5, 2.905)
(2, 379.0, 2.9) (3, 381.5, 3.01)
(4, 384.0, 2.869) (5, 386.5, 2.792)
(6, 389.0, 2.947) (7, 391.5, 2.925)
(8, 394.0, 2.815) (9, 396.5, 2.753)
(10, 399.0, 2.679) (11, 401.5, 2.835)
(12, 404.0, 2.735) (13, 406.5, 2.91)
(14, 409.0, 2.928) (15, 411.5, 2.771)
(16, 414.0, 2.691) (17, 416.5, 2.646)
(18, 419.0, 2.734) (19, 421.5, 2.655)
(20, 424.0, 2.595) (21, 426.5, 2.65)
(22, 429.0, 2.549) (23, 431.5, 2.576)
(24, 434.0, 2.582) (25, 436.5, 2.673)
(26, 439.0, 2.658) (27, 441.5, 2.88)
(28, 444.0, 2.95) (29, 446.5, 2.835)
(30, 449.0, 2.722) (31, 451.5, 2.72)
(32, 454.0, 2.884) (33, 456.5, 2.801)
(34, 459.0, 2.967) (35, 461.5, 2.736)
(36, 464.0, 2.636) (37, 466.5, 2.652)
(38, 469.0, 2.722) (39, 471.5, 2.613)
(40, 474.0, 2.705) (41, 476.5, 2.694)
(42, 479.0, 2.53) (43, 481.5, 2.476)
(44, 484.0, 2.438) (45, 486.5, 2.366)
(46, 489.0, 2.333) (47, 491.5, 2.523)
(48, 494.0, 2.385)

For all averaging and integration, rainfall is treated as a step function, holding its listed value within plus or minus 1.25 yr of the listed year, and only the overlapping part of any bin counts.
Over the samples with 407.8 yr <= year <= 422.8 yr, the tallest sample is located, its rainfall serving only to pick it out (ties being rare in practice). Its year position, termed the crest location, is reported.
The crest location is 409.0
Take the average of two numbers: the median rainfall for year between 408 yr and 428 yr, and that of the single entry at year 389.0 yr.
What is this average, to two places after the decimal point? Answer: 2.81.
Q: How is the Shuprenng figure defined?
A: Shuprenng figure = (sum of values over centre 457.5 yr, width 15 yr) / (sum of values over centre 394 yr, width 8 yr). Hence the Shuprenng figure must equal 2.0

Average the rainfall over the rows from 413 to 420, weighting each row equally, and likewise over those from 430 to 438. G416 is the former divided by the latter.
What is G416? 1.03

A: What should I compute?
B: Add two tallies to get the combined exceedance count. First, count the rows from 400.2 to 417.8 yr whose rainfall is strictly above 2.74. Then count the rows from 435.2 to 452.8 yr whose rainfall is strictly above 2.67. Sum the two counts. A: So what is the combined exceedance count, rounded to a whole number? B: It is 10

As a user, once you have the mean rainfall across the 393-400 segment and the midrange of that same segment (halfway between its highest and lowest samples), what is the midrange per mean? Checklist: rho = 0.999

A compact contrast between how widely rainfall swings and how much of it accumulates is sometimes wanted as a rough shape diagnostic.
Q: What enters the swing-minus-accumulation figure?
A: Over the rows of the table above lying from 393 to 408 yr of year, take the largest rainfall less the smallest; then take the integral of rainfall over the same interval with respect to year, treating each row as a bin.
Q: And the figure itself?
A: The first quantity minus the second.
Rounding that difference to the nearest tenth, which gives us -41.6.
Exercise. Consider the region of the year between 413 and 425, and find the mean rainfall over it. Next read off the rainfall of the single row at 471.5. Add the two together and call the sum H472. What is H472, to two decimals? 5.28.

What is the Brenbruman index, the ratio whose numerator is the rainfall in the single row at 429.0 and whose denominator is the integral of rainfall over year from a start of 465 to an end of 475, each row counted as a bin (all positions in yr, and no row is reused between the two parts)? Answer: 0.095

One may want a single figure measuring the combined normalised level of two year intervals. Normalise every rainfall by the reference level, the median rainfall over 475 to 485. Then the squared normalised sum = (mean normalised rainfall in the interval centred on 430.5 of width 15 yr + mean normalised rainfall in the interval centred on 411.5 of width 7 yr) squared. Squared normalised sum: 4.66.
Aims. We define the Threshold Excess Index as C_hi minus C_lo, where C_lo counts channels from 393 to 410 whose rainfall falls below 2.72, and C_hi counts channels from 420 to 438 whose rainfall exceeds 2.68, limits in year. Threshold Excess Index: -1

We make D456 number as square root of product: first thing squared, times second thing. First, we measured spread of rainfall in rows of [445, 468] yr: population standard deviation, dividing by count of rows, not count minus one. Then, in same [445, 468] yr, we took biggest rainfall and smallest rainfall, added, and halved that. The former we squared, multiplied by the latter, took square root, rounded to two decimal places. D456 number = 0.17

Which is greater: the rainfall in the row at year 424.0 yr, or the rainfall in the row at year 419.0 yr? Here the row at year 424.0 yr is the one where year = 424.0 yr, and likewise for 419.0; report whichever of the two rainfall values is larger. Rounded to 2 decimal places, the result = 2.73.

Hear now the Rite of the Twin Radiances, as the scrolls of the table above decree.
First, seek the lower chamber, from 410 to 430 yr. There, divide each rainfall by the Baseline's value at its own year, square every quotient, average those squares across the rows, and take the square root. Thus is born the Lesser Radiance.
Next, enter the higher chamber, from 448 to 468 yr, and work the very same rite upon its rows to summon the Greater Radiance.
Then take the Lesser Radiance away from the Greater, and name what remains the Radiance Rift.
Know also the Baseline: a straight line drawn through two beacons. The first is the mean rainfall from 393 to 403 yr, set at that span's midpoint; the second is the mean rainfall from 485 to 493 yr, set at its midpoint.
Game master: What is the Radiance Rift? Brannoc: 0.10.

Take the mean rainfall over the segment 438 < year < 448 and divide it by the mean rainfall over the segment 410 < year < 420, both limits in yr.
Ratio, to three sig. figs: 1.04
